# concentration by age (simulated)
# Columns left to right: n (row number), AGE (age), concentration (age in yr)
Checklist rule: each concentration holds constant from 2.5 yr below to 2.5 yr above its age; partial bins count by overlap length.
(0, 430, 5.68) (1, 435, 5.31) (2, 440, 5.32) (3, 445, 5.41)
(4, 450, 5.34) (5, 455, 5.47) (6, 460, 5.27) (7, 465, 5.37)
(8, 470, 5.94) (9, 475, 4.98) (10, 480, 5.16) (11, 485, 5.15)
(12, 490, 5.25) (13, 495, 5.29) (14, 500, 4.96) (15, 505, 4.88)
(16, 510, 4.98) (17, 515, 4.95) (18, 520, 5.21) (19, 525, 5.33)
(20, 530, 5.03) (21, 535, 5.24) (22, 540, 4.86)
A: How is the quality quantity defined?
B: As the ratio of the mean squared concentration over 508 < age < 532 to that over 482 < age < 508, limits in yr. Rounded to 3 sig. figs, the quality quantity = 1.00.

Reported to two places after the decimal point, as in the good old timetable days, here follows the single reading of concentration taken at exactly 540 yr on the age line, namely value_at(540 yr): 4.86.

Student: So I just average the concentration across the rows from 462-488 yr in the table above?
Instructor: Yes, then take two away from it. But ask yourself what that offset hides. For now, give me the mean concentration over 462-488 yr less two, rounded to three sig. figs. 3.32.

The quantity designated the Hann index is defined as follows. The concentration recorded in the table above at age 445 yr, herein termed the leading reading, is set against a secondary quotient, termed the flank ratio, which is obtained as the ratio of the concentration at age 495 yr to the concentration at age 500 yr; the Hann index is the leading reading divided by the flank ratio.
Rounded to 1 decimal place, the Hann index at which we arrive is 5.1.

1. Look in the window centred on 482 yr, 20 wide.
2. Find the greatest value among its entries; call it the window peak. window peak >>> 5.25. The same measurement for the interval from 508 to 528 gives 5.33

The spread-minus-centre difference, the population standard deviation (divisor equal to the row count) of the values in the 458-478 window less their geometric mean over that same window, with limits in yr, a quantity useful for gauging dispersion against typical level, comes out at -5.03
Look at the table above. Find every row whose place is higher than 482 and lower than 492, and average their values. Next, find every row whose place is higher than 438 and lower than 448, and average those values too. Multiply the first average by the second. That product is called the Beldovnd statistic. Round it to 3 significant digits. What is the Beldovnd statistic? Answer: 27.9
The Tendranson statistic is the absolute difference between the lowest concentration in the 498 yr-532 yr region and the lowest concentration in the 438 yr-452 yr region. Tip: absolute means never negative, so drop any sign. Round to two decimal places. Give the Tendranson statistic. 0.44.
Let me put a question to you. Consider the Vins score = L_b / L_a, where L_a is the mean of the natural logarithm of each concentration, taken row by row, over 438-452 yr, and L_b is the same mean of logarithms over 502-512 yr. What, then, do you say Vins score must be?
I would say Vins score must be 0.95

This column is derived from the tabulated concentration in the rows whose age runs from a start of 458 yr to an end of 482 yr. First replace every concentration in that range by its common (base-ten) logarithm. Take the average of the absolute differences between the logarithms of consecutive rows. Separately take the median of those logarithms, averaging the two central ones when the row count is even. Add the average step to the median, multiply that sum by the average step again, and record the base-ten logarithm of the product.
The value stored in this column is -1.56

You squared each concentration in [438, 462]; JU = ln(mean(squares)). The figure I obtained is 3.36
